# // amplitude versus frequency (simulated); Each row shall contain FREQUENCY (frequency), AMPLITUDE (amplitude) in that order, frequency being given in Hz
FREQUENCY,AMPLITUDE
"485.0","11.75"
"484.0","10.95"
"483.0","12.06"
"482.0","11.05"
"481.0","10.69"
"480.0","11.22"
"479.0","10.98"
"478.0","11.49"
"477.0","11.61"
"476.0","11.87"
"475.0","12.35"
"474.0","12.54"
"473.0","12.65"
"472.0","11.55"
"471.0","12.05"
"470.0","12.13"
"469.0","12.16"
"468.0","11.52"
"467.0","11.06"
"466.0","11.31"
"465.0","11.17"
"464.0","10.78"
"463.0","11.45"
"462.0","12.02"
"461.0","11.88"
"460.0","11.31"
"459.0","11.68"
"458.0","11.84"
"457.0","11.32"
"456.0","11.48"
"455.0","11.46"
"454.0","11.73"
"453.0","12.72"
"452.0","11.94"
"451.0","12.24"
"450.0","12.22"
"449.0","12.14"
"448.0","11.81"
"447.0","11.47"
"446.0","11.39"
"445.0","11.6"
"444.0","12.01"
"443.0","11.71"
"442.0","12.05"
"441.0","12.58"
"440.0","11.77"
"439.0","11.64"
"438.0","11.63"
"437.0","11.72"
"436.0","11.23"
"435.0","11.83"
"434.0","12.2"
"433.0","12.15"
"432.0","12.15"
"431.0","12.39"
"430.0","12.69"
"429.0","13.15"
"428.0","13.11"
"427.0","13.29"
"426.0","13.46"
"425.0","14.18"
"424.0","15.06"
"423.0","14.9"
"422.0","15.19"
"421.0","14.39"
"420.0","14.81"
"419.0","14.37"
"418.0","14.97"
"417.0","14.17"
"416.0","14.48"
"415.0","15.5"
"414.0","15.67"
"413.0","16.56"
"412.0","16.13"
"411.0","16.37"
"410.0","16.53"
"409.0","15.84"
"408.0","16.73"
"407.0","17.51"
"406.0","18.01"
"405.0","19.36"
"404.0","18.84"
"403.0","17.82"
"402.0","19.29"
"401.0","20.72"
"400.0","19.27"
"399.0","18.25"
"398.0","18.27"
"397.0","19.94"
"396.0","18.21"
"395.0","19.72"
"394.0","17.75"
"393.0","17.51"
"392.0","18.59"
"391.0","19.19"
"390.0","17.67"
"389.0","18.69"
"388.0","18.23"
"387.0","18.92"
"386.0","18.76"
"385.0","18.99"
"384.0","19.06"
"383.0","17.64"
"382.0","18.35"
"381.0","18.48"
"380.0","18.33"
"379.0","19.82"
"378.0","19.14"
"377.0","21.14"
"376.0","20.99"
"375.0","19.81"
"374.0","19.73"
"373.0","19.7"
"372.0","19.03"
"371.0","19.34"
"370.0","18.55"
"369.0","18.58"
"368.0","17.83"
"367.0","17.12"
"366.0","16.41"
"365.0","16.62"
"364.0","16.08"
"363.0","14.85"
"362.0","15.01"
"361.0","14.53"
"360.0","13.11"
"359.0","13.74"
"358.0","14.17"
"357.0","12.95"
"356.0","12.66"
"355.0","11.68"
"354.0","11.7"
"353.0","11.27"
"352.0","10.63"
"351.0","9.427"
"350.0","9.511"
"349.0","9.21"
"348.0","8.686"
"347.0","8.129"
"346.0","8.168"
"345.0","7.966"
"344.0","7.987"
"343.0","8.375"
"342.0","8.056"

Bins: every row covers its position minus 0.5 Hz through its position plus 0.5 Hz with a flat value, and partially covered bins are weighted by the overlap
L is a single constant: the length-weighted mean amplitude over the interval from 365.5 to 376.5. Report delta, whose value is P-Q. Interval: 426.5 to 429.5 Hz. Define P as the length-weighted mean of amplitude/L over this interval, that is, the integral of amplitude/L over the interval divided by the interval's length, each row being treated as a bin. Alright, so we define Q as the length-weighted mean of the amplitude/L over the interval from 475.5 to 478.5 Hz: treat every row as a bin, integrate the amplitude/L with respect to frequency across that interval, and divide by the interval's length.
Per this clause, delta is 0.08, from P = 0.70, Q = 0.62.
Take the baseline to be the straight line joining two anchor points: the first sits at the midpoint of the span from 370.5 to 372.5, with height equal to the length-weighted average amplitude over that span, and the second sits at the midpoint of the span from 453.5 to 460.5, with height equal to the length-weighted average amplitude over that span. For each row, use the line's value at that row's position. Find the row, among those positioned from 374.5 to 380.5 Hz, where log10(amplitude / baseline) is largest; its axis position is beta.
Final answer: 377.0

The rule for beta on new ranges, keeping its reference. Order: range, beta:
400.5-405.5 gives 401.0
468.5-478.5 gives 474.0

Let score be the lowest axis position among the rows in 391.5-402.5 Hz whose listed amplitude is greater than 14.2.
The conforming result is 392.0 Hz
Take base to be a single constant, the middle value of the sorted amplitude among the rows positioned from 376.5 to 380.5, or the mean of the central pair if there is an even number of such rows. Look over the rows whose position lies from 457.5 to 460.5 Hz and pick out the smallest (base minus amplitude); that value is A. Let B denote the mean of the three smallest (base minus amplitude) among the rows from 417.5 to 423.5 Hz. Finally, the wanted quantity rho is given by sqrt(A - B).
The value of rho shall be 1.8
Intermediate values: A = 7.6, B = 4.5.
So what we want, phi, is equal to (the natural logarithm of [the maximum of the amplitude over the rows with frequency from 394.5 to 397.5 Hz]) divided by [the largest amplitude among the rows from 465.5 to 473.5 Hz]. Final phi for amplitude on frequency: 0.237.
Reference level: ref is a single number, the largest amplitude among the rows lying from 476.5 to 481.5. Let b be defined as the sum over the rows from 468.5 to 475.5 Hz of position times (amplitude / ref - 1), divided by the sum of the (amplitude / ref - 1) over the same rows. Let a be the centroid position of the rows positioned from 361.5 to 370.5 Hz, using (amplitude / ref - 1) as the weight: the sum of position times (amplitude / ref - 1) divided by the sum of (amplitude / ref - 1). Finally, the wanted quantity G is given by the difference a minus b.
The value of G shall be -105.8 Hz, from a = 366.6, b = 472.5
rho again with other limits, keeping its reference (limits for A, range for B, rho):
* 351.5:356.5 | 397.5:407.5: 2.7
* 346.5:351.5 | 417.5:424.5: 2.4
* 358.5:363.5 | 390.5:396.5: 2.0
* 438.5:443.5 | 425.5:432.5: 0.8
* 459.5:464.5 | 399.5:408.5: 2.8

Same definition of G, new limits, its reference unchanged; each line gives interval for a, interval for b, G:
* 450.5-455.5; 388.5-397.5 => 59.0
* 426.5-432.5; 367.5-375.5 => 57.2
